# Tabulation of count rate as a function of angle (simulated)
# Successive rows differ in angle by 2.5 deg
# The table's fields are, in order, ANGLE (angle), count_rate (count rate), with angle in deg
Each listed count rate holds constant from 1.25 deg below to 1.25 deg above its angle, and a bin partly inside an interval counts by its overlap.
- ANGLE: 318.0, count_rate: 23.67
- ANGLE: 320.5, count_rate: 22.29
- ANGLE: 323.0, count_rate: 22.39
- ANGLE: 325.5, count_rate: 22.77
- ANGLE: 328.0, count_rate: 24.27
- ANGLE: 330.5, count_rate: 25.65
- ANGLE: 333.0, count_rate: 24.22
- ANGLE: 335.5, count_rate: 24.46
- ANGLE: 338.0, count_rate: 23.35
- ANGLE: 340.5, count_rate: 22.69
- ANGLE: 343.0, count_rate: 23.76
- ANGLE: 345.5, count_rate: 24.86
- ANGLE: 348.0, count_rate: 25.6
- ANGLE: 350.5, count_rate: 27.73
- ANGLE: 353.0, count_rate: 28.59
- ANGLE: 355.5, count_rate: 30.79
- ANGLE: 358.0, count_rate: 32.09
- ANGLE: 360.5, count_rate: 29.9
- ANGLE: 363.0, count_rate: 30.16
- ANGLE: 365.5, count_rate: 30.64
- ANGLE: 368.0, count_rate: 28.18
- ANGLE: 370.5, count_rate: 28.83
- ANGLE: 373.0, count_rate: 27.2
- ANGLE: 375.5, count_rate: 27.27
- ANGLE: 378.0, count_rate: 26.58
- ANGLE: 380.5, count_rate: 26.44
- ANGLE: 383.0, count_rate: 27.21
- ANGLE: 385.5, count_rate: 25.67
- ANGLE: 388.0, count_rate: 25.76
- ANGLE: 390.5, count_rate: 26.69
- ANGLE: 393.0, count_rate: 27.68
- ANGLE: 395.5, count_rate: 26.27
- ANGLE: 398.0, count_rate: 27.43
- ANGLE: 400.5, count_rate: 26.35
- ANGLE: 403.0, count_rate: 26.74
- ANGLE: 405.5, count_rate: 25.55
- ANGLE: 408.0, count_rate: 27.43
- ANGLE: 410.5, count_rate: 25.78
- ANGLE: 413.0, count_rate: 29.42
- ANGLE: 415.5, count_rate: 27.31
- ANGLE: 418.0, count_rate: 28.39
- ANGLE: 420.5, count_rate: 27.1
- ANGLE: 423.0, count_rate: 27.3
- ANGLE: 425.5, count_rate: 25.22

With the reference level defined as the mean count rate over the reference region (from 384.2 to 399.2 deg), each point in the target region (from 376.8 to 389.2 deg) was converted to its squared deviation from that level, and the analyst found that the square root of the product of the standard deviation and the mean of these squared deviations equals 0.4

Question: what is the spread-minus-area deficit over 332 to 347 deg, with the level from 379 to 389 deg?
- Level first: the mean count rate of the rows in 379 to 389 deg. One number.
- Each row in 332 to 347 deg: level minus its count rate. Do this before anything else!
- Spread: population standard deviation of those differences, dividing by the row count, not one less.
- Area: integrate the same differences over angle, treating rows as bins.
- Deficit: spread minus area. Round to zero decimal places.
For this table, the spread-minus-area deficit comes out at -35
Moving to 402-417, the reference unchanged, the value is 13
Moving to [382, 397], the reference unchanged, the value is 5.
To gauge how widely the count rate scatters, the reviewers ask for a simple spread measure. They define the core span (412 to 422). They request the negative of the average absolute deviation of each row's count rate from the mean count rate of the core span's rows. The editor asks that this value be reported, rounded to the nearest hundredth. -0.85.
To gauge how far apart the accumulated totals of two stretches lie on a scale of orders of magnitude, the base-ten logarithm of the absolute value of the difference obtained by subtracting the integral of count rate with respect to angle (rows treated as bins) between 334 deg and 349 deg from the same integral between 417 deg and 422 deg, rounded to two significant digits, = 2.3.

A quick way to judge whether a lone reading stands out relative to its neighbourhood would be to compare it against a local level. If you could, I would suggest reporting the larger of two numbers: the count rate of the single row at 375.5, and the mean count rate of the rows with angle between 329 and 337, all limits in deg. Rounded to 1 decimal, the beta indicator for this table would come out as 27.3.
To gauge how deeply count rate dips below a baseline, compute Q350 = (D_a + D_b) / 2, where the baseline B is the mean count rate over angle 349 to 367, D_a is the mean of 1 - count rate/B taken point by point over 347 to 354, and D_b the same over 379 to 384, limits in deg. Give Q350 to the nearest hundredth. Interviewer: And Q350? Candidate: 0.10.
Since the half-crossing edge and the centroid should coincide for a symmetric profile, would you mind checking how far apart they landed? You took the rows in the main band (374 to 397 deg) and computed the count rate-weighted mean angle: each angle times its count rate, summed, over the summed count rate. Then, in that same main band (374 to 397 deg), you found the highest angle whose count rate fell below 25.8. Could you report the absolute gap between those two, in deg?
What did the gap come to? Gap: 2.5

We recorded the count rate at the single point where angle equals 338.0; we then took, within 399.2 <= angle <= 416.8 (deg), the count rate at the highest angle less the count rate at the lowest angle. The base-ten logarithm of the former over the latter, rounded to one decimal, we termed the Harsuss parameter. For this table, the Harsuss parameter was 1.4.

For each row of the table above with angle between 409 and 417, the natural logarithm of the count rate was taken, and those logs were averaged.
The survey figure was 3.31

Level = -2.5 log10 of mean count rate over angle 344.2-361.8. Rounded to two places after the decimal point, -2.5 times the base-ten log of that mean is -3.64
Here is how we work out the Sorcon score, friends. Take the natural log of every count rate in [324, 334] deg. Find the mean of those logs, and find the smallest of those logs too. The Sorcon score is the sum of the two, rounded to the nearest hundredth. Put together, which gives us 6.31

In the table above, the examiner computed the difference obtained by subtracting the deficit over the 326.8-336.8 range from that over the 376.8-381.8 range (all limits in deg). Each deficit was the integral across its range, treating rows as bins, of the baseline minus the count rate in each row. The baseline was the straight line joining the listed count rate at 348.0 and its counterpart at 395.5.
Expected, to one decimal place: -9.6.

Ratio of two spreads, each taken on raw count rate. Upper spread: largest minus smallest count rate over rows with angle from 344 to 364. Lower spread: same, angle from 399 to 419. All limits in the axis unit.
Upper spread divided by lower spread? 1.9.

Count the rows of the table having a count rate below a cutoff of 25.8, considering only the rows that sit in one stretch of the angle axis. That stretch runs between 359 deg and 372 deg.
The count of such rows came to 0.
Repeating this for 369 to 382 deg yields 0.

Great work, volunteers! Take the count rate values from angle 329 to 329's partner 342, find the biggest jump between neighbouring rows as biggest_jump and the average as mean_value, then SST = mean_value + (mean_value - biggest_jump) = 46.7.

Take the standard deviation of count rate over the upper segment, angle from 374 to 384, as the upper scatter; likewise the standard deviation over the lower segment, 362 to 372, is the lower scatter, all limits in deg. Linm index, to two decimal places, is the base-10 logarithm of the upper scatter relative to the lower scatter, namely -0.43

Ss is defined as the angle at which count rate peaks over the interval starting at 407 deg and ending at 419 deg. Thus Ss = 413.0 deg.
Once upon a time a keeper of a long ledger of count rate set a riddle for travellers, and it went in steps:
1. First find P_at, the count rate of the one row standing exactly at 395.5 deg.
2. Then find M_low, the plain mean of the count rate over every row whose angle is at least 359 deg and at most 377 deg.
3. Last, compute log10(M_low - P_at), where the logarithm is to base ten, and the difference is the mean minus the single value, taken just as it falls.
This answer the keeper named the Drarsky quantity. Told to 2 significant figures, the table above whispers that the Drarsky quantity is 0.42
